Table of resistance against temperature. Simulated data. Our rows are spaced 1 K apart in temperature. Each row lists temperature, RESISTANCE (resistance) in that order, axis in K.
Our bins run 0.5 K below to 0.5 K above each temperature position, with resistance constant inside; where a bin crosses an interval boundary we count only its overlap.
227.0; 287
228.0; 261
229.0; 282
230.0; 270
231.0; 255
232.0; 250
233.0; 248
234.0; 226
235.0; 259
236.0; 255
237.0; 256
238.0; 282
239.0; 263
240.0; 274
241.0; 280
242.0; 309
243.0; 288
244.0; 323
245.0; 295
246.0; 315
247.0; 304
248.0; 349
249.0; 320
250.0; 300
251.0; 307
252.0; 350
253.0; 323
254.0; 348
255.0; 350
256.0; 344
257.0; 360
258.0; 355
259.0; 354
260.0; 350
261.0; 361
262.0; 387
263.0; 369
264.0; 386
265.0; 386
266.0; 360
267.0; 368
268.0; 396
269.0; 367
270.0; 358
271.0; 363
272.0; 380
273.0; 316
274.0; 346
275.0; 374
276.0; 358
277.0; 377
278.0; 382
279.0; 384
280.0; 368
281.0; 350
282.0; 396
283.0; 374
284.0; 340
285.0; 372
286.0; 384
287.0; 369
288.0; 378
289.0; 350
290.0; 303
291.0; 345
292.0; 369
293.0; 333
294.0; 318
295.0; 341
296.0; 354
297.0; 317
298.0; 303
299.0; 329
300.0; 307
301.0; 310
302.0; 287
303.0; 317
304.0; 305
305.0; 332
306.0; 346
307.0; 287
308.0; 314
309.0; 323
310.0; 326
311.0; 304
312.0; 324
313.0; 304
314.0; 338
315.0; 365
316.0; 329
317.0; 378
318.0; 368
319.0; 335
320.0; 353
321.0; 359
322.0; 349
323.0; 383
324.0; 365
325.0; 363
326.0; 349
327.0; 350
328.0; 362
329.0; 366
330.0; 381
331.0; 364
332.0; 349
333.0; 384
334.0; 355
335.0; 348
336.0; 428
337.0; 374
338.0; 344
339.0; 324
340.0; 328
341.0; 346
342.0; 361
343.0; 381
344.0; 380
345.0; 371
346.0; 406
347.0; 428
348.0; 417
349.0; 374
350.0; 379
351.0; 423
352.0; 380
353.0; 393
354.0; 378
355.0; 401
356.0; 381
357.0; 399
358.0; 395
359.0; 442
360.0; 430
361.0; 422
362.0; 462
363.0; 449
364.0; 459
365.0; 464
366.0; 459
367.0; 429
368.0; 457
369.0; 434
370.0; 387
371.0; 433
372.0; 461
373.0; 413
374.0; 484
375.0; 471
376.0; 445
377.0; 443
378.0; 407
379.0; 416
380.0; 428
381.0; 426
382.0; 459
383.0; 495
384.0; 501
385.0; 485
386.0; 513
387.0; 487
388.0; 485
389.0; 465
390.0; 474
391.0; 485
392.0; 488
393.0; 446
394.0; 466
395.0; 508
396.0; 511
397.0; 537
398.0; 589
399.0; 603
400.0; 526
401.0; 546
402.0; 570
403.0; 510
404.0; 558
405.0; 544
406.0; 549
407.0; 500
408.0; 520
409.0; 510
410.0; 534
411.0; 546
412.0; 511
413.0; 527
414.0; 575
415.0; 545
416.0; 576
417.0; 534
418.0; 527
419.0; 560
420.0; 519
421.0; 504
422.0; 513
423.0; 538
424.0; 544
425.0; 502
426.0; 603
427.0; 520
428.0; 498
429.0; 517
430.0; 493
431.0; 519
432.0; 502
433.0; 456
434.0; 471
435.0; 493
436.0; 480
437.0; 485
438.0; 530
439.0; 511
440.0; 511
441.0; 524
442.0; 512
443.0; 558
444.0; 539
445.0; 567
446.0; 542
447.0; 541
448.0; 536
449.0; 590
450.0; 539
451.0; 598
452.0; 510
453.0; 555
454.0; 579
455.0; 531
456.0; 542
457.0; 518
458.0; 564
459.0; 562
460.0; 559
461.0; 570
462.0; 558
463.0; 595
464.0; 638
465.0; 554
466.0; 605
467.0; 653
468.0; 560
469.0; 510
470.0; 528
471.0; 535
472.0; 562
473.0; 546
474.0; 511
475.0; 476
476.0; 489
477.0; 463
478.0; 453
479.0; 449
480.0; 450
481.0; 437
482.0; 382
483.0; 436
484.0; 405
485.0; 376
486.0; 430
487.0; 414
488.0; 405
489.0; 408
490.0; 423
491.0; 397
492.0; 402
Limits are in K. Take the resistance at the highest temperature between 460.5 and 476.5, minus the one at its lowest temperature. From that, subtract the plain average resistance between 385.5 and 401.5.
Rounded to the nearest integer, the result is -589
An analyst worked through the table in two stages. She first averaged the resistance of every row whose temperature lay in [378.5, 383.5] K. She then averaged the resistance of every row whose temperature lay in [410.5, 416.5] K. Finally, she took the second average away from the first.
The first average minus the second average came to -102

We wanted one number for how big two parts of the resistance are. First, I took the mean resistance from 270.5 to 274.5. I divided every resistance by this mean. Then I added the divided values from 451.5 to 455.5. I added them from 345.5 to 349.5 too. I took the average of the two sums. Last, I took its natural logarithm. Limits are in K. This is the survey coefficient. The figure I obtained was 1.69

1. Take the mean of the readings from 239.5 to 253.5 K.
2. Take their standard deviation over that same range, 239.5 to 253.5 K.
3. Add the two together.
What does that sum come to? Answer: 332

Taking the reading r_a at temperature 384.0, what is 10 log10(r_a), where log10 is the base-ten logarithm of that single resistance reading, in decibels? 27.0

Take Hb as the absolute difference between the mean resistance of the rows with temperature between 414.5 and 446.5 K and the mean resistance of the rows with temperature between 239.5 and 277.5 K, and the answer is 178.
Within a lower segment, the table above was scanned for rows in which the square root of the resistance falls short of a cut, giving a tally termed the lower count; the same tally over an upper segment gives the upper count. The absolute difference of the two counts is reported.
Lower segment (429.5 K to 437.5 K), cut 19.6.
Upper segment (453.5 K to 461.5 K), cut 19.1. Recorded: 0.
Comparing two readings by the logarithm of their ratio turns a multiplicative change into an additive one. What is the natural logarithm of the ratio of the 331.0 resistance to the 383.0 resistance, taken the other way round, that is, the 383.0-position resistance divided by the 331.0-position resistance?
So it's 0.3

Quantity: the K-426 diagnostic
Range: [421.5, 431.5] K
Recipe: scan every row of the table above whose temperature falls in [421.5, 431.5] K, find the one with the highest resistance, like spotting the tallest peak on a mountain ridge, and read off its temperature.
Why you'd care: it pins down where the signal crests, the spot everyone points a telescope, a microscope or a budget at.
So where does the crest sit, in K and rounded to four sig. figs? 426.0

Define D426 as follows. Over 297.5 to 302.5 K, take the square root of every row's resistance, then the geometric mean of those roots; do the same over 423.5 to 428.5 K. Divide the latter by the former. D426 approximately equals 1.3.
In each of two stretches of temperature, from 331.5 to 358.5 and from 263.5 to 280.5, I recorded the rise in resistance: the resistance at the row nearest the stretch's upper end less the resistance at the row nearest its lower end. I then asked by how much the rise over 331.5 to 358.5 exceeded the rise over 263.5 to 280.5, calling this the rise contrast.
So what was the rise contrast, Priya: 64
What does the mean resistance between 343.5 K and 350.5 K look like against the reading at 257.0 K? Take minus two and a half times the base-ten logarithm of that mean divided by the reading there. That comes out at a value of -0.10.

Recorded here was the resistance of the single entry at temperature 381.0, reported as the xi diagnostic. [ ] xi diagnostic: 426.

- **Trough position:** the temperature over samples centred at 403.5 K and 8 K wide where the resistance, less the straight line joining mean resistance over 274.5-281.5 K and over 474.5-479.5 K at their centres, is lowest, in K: 407.0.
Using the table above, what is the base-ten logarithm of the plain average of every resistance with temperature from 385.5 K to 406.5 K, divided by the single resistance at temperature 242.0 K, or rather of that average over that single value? 0.22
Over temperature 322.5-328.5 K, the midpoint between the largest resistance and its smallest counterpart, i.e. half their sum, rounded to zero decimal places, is 366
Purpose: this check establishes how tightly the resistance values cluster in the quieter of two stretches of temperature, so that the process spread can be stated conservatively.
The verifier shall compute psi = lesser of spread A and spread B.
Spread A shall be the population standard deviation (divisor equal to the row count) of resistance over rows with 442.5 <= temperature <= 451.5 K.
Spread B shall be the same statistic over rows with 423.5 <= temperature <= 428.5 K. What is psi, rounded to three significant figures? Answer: 22.2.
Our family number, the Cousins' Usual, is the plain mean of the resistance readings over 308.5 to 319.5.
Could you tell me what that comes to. 336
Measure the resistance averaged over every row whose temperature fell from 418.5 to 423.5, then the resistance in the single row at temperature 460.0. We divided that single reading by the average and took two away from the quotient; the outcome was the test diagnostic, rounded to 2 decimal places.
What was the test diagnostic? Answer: -0.94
